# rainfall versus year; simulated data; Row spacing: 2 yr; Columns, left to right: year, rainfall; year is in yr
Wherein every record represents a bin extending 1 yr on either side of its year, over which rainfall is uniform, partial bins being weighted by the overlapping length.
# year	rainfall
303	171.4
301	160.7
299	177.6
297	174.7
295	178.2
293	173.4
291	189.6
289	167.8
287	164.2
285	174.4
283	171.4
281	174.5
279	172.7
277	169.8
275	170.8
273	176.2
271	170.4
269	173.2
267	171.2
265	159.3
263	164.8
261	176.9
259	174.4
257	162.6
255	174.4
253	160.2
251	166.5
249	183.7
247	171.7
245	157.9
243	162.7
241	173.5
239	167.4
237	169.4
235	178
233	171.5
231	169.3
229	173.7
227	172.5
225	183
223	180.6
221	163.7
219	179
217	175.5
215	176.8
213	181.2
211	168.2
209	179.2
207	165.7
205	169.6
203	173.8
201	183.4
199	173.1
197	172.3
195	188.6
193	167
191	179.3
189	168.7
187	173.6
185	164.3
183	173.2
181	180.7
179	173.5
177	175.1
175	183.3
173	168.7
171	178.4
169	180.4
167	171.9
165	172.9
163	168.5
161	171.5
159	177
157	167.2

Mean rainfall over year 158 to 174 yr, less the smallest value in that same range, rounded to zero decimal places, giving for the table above 5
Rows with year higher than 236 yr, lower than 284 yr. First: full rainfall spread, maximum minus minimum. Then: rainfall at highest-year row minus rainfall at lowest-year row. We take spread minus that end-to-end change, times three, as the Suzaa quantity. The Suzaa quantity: 71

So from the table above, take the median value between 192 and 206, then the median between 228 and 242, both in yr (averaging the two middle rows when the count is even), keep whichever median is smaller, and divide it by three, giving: 57.2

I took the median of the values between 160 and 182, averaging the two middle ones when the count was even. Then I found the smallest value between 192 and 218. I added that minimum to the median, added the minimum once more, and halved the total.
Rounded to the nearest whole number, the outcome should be 252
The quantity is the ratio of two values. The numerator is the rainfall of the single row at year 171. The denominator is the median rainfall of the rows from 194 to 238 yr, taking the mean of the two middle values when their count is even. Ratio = 1.03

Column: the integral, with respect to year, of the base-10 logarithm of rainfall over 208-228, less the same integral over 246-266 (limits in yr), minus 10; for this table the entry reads -9.67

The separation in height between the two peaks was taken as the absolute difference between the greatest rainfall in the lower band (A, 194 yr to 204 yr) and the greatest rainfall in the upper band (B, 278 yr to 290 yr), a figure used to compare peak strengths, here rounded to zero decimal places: 14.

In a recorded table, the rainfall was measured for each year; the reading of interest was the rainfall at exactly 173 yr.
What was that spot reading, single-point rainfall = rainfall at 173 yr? 168.7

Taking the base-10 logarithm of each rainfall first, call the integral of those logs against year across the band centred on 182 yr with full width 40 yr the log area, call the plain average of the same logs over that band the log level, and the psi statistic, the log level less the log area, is -87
